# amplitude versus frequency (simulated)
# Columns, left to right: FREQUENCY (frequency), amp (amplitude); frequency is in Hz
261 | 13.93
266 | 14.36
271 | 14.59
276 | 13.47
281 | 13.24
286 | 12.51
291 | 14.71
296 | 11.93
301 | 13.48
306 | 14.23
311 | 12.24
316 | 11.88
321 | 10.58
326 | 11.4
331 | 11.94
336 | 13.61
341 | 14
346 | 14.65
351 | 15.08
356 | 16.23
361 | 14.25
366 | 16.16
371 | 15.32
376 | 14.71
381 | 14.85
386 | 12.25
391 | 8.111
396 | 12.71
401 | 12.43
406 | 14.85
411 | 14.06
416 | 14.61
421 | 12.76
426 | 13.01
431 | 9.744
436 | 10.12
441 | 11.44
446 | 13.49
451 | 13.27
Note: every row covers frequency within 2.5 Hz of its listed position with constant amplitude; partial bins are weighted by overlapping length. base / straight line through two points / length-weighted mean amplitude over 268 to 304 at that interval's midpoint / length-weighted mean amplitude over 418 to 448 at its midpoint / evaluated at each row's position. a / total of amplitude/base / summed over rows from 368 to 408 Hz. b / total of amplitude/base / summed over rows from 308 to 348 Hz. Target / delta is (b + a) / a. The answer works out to 1.90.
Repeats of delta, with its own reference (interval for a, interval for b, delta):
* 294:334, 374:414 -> 2.14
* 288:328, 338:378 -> 2.25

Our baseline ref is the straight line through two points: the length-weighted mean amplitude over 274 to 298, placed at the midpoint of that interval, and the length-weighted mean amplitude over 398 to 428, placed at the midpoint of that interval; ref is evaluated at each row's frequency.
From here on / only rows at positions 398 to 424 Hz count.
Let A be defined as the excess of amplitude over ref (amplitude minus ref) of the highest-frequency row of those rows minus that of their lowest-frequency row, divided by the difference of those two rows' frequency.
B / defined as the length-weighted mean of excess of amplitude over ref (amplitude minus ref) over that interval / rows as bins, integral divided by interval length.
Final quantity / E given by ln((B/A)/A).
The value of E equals 6.4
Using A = 0.013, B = 0.1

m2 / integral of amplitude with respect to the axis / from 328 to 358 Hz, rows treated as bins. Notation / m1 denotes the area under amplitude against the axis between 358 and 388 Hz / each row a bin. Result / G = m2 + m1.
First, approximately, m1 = 440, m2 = 425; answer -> 865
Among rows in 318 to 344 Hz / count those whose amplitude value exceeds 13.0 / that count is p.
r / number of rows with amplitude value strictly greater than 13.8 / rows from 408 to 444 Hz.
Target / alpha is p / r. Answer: 1.0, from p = 2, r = 2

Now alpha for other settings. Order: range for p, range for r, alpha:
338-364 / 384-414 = 2.5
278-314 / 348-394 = 0.6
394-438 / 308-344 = 4.0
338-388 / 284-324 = 4.5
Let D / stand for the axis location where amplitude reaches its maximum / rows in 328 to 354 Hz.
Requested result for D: 351 Hz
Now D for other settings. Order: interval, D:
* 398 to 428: 406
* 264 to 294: 291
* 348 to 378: 356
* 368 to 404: 371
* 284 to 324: 291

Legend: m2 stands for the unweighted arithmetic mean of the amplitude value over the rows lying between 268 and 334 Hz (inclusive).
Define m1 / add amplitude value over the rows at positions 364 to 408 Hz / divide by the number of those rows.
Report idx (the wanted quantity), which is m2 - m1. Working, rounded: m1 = 13.49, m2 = 12.8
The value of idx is -0.7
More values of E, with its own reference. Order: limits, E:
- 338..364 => 9.7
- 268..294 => 11.2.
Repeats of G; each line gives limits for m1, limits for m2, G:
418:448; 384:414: 727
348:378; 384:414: 832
